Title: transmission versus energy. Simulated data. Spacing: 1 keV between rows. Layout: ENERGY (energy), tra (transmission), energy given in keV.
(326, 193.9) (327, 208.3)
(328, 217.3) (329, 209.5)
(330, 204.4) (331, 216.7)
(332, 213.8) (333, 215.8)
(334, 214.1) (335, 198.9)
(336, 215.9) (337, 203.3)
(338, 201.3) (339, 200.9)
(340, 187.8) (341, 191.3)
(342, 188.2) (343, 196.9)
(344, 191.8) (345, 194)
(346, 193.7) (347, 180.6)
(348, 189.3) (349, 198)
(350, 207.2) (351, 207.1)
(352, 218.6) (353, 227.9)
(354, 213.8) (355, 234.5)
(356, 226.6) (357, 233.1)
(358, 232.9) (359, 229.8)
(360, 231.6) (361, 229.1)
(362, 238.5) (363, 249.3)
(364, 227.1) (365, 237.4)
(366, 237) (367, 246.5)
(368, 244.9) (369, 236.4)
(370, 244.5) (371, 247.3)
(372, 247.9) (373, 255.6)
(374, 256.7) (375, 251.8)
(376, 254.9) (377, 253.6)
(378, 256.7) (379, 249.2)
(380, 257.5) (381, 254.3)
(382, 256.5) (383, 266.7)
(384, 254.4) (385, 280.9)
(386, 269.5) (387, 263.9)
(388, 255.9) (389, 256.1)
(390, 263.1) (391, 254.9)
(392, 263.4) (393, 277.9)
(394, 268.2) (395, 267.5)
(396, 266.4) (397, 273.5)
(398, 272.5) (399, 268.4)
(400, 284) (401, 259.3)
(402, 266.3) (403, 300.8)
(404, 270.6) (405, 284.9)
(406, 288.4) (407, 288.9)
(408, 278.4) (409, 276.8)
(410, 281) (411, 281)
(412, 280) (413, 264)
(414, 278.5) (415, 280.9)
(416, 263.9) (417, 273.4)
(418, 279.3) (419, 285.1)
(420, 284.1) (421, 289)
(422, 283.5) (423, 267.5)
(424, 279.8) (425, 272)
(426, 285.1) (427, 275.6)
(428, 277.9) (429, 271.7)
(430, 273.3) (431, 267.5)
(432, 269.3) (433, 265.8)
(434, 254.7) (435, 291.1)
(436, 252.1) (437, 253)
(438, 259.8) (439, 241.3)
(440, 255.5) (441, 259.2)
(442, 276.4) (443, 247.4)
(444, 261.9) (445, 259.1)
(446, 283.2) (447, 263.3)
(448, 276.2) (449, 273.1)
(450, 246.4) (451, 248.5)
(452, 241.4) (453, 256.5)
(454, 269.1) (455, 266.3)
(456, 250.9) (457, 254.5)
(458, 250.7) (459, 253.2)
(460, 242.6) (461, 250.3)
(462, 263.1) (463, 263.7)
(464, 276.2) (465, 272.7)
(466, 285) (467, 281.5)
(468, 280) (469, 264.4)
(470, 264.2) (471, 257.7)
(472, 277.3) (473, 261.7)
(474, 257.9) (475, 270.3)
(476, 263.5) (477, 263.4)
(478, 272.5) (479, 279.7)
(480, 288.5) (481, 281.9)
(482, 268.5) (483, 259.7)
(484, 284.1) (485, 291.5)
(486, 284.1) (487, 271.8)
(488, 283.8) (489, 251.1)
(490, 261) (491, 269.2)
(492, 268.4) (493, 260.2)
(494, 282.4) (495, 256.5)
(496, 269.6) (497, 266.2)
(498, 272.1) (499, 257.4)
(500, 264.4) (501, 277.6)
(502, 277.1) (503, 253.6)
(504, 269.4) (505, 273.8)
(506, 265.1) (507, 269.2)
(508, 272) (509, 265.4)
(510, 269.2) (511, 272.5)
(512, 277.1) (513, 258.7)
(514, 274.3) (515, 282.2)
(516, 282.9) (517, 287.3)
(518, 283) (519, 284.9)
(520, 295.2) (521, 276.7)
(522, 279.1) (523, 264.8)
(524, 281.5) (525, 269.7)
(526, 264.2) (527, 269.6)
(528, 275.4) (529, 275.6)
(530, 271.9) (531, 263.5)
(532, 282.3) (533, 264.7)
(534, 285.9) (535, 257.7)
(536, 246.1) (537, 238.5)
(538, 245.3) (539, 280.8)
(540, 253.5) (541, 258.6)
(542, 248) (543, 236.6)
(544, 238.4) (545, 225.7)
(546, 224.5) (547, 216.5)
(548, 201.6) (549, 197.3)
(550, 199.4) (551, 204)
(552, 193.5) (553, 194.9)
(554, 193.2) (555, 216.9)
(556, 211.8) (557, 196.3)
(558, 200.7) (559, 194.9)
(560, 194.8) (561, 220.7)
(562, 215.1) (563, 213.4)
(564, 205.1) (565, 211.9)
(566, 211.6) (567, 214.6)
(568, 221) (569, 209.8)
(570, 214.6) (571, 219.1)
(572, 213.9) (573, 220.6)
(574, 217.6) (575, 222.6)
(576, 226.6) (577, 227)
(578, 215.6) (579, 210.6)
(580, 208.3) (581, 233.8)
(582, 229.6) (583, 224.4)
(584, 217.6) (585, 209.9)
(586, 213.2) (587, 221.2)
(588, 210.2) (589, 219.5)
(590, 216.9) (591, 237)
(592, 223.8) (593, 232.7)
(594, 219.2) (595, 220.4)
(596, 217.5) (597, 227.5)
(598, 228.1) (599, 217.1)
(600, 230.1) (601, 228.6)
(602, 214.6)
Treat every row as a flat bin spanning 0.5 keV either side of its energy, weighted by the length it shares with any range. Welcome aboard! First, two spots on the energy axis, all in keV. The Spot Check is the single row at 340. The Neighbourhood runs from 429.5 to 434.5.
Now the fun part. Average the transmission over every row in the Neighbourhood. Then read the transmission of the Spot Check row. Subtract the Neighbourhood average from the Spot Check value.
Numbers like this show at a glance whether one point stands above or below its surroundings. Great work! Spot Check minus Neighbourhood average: -78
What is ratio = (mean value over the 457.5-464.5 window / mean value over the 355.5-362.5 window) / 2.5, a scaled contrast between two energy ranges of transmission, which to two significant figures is 0.44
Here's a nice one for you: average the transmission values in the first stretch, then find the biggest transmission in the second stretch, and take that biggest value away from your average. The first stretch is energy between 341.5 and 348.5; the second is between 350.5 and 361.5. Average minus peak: -44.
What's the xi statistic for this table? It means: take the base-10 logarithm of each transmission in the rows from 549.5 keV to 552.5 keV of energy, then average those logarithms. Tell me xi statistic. 2.30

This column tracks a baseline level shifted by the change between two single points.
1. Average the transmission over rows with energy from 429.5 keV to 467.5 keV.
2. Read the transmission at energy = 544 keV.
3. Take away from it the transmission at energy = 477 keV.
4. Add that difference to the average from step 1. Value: 237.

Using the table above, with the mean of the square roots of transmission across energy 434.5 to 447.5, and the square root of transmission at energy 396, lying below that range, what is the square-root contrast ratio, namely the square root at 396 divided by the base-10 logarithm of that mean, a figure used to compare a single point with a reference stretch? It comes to 13.5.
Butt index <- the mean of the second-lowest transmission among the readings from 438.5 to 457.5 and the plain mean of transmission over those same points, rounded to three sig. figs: 250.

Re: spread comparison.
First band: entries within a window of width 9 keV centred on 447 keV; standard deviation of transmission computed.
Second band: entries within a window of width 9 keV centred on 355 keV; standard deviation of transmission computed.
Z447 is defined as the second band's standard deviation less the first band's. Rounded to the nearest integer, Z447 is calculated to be -4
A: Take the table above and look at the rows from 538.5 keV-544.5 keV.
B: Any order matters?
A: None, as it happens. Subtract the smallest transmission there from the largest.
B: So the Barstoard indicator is 44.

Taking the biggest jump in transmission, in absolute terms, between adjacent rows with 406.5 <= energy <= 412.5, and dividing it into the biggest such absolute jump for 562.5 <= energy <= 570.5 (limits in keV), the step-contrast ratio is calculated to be 1.1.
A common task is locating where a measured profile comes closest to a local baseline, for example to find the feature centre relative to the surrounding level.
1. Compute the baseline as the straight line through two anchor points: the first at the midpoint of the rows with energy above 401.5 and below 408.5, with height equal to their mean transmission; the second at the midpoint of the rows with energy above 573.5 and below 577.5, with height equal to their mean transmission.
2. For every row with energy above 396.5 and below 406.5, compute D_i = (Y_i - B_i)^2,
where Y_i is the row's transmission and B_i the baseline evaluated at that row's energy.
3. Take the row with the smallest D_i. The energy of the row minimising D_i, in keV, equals 400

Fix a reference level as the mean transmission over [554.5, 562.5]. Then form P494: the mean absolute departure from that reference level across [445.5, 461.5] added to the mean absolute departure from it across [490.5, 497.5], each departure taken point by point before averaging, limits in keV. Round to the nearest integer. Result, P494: 113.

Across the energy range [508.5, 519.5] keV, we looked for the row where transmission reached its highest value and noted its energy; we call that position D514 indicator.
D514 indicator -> 517 keV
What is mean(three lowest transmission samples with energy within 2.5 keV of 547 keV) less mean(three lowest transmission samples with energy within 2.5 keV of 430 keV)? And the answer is -64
